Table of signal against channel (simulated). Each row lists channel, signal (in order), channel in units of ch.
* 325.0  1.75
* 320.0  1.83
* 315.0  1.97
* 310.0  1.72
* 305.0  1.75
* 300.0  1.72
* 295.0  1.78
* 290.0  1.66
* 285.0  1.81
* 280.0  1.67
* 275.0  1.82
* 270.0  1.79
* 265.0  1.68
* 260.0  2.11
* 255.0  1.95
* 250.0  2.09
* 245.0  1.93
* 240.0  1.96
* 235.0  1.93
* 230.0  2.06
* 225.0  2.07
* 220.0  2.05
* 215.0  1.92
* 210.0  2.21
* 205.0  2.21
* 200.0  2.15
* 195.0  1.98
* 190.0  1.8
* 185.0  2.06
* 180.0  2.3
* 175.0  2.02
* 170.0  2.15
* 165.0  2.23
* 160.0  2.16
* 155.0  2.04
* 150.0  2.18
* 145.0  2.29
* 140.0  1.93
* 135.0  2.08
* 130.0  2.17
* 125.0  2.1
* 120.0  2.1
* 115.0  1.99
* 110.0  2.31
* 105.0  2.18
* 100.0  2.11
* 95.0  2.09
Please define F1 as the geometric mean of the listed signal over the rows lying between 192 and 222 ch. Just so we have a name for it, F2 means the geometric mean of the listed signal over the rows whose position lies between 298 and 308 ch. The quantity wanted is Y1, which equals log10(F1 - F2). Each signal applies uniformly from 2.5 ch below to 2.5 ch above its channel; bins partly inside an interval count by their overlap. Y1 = -0.46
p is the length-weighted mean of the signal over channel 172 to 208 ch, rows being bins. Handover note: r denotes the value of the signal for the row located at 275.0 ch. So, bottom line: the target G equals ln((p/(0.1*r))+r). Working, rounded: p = 2.08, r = 1.82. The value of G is 2.58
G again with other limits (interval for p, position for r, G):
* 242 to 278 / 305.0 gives 2.54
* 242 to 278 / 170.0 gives 2.40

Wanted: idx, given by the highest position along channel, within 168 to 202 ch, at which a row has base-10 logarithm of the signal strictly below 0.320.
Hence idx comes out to 195.0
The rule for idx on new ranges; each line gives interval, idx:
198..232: 230.0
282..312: 310.0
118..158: 155.0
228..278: 275.0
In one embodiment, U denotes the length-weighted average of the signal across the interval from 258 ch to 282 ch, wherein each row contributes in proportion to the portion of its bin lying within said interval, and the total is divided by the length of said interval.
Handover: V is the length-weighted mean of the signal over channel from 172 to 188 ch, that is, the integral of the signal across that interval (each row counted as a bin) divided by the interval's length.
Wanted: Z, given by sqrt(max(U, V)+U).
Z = 1.98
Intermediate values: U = 1.81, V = 2.1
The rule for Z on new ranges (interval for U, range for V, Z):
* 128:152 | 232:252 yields 2.06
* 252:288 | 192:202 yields 1.97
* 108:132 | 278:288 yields 2.06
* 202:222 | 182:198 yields 2.05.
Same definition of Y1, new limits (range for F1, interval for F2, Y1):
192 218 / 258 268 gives -0.68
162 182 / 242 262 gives -0.81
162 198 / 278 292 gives -0.44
